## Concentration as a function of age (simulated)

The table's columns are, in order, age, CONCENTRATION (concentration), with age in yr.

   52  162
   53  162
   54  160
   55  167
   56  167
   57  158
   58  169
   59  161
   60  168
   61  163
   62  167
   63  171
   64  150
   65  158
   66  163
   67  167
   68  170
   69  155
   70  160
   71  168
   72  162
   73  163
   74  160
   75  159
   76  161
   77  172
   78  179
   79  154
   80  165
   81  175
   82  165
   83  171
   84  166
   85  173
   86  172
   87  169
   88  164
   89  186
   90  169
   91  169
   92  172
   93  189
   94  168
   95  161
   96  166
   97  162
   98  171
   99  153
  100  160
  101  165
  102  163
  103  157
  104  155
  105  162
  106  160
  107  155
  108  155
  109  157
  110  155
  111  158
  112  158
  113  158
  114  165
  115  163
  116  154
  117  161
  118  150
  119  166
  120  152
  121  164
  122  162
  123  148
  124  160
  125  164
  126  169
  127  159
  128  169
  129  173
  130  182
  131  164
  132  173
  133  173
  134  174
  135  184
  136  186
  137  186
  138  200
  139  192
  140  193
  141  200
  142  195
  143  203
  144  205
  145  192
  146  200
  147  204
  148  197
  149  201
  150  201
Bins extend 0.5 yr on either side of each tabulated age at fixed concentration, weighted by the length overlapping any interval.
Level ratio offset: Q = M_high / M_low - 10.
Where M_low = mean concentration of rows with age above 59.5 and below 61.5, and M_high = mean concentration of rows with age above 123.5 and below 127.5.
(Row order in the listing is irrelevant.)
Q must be -9.02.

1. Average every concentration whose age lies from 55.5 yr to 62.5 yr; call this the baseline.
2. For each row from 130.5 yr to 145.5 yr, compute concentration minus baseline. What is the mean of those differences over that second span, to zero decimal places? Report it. 23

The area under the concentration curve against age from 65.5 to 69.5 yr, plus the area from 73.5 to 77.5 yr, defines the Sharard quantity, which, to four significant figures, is 1307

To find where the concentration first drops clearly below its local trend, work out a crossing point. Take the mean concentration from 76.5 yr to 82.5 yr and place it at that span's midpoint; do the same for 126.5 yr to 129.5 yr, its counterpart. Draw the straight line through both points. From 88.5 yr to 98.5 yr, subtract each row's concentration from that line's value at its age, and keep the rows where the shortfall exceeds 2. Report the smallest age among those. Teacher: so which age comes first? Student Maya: 95 yr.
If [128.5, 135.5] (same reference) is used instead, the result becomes 131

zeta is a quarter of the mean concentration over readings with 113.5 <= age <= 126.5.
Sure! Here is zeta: 40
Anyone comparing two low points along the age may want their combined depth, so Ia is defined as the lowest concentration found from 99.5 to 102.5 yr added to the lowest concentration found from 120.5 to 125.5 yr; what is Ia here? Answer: 308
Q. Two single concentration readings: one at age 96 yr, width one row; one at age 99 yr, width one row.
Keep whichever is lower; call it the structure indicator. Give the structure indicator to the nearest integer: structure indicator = 153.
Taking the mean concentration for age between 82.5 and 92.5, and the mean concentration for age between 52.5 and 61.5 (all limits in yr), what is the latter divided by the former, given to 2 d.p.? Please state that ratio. 0.96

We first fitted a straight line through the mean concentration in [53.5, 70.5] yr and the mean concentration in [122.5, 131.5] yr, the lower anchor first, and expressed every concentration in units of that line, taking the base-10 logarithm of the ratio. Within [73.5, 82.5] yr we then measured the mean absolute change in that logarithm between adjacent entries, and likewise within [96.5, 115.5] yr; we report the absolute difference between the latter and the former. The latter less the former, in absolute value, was 0.013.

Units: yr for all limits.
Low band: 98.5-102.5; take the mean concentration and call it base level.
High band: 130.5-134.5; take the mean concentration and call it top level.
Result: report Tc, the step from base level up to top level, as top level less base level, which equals 11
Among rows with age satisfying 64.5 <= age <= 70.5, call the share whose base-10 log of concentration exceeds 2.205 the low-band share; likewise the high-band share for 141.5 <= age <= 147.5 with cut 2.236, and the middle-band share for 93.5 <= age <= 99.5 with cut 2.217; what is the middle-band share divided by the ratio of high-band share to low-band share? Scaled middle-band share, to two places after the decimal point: 0.25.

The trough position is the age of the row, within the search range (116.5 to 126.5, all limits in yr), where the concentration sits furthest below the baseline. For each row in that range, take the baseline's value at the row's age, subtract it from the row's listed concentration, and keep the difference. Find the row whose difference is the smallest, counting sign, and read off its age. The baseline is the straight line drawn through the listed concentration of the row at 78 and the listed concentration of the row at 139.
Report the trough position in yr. 123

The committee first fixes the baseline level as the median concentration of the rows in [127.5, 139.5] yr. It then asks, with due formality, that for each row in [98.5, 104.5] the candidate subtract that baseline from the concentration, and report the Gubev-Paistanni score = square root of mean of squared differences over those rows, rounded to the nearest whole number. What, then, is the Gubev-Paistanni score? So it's 20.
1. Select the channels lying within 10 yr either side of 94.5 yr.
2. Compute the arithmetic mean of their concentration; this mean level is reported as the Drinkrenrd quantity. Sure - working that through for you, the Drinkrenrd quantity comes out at 167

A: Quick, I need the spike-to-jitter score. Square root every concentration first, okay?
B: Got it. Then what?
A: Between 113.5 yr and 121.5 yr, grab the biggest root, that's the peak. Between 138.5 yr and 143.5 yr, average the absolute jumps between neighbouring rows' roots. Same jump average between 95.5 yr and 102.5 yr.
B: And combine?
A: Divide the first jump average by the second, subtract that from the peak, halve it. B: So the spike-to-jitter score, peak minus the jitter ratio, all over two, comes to 6.1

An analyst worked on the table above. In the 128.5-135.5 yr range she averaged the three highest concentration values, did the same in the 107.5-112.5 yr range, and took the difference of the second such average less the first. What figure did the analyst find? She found -22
